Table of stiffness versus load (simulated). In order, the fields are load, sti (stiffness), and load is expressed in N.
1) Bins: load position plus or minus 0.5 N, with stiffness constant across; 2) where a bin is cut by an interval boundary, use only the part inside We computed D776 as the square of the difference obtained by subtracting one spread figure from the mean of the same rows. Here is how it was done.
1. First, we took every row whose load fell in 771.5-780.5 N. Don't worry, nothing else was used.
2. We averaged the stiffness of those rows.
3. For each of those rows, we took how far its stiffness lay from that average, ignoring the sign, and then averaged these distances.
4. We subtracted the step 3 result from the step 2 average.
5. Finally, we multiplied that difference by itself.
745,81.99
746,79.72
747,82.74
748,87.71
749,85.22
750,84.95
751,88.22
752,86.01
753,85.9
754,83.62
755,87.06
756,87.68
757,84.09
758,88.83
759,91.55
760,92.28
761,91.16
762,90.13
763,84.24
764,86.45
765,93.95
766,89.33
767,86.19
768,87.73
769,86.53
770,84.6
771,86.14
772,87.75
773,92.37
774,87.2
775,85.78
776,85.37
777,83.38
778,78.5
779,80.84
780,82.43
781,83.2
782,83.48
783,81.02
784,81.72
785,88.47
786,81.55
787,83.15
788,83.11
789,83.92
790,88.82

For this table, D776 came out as 6672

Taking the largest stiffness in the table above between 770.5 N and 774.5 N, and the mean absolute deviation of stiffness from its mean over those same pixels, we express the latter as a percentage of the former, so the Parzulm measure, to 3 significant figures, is 2.17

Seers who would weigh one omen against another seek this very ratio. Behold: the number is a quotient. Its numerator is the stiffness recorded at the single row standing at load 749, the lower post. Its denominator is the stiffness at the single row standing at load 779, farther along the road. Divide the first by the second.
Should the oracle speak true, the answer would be 1.05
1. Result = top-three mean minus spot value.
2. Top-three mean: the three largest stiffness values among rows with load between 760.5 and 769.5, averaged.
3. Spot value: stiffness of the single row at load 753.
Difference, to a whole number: 6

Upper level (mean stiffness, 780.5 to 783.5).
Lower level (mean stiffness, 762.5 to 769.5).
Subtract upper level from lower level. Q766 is 5.2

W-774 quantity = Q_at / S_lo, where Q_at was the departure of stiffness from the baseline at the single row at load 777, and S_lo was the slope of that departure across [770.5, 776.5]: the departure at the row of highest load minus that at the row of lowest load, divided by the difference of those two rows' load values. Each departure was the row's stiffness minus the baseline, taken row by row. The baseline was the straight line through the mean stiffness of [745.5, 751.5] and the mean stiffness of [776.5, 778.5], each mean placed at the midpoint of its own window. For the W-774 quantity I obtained -107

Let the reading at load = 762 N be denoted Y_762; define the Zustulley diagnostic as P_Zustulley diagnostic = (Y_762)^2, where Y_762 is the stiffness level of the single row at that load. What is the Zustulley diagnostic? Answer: 8123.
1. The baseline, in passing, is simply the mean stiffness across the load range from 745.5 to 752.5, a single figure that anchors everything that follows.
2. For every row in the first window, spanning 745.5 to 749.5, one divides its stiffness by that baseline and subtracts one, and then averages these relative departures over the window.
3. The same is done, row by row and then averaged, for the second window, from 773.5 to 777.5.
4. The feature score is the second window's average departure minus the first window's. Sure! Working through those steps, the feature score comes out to 0.019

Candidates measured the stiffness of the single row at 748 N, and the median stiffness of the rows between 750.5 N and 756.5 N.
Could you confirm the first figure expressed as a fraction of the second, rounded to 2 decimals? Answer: 1.01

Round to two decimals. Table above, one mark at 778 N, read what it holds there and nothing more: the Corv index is 78.50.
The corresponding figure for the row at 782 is 83.48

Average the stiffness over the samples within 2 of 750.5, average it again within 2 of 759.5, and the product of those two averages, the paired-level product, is 7831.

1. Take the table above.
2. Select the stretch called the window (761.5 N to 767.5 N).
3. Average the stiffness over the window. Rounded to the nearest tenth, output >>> 88.4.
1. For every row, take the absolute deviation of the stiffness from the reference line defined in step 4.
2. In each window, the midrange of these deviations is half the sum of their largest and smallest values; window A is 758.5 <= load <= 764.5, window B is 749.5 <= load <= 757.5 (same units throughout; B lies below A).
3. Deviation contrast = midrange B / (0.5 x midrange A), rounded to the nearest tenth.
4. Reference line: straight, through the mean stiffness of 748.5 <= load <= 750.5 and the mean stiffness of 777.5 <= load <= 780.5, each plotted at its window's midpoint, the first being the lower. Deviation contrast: 0.7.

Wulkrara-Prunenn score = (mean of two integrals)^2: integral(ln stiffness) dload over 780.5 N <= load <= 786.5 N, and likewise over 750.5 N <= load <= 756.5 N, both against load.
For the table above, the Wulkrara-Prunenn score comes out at 709.7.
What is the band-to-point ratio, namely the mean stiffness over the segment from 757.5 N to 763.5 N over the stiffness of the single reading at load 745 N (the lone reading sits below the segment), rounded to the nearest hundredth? 1.09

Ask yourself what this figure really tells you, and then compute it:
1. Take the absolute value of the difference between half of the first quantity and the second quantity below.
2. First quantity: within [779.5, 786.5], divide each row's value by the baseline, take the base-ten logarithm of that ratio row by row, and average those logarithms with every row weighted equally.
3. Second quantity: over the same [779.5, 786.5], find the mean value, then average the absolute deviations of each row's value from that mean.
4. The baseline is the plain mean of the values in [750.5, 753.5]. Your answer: 1.7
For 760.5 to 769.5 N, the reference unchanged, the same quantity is 2.4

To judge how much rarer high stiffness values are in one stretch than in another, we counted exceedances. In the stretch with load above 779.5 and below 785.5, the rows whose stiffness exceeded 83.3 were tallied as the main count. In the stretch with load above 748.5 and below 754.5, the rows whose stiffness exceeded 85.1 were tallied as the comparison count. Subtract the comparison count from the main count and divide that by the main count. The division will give -1.0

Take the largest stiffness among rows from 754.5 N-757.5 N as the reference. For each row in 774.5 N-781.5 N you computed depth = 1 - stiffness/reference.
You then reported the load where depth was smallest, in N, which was 775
